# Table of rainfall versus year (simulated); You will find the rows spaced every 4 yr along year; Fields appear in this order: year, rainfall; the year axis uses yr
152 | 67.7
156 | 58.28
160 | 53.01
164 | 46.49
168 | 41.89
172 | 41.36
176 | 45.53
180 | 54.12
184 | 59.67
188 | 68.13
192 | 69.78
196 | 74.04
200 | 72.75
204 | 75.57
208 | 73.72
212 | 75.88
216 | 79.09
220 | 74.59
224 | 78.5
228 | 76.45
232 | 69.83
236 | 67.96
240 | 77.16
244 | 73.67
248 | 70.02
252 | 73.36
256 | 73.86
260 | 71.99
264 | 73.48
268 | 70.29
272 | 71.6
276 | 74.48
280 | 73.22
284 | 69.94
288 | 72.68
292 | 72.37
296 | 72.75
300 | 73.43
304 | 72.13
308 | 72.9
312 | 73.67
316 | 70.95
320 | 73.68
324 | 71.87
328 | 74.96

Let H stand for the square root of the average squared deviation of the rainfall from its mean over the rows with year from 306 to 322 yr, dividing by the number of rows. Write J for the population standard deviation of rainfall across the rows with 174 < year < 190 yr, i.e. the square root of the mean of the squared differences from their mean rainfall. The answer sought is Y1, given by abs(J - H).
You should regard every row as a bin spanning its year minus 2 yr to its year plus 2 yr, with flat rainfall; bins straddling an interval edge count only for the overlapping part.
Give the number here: 7.1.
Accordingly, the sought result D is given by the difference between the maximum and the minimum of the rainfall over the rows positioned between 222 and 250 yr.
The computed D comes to 10.5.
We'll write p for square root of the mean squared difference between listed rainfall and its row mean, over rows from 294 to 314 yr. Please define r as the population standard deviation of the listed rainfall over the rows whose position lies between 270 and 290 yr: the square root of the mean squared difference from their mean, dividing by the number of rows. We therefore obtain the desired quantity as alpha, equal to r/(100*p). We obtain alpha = 0.03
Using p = 0.5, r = 1.5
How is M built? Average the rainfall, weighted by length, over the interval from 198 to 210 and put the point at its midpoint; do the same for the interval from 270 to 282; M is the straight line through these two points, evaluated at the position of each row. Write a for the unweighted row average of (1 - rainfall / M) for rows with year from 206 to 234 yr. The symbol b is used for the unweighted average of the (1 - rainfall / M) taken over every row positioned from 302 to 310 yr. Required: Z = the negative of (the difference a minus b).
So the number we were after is 0.02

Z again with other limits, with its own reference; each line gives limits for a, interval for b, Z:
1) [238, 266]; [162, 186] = 0.35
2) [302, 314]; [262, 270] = 0.02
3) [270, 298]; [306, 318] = -0.01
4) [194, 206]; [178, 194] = 0.15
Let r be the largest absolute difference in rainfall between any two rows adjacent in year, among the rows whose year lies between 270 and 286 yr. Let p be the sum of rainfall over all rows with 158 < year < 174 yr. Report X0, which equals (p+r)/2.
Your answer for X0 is 93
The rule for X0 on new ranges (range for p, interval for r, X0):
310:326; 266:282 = 147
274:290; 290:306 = 146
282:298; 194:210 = 145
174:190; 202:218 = 115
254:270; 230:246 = 149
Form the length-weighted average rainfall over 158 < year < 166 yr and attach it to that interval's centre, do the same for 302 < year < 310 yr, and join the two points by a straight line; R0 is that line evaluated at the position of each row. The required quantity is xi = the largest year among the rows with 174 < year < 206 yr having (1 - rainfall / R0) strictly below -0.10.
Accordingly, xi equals 204 yr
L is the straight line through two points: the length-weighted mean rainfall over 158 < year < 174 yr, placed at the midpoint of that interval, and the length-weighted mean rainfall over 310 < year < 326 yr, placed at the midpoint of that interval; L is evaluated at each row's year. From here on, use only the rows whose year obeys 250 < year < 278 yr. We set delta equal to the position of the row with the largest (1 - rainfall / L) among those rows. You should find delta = 268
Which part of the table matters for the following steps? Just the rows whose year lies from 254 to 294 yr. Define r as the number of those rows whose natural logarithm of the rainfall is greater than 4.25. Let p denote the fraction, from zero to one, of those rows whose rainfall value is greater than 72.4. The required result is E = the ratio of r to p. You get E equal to 18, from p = 0.50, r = 9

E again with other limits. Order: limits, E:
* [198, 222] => 6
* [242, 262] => 7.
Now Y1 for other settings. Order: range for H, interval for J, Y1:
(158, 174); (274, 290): 3.0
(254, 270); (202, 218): 0.5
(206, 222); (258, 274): 0.9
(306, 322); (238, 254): 1.4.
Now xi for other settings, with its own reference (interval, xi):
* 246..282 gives 264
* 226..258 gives 256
